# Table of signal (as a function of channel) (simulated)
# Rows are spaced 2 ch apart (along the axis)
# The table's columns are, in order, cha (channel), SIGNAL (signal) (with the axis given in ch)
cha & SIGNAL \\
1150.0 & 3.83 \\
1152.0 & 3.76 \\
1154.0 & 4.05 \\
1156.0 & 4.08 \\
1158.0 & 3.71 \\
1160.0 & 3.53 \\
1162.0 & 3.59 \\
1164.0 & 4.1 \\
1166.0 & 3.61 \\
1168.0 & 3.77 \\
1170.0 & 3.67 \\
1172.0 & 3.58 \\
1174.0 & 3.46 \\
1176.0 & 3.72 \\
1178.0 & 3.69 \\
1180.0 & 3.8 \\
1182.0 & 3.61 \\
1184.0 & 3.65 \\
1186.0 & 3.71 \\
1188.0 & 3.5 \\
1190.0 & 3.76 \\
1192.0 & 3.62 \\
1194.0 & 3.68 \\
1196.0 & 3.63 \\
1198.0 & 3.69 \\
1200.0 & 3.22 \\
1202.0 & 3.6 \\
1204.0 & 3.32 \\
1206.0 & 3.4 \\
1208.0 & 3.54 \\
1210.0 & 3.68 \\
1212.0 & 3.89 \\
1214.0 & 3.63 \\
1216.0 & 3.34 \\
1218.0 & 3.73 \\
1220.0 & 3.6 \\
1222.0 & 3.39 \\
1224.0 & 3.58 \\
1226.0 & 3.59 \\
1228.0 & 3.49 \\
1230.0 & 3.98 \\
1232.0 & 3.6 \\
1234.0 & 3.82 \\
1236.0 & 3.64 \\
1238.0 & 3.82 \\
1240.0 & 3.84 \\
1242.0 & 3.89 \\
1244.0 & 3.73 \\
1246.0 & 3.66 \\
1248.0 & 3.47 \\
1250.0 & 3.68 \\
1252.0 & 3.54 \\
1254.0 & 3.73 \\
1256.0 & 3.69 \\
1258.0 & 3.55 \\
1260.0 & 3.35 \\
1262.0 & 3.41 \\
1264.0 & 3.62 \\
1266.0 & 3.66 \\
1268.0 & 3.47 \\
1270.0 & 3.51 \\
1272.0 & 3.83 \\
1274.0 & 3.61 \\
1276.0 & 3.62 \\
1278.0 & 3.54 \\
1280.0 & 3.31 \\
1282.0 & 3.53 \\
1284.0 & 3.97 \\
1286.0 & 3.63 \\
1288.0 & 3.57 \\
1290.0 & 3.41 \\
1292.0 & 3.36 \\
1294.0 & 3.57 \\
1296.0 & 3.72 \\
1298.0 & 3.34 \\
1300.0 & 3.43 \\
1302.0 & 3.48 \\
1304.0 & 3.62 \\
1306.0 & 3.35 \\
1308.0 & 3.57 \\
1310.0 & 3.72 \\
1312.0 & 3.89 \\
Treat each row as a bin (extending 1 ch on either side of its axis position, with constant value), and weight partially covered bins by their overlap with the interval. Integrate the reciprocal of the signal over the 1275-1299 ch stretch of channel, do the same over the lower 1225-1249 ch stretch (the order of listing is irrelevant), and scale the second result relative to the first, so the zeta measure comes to 0.96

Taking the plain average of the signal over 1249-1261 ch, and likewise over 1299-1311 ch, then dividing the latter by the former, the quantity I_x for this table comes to 0.983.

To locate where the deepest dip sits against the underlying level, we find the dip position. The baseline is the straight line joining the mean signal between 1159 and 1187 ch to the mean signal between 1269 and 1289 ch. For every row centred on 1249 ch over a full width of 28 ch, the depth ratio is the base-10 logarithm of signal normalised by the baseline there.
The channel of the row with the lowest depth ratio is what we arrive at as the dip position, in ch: 1260.0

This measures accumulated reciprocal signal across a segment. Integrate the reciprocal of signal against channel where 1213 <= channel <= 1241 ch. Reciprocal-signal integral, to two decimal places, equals 7.70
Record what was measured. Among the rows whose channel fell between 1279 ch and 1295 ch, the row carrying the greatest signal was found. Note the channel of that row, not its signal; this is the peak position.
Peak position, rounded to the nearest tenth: 1284.0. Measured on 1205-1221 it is 1212.0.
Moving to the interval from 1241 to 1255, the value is 1242.0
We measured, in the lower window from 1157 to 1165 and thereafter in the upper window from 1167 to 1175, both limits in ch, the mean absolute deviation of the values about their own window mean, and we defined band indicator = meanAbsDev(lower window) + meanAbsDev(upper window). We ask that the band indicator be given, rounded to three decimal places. 0.284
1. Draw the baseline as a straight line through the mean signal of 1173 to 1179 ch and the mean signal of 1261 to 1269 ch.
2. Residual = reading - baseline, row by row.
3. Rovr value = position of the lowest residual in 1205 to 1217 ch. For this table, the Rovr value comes 1216.0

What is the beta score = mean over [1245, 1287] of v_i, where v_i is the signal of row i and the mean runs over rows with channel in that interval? 3.59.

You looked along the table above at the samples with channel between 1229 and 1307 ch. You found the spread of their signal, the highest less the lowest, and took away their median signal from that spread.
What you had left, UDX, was -2.94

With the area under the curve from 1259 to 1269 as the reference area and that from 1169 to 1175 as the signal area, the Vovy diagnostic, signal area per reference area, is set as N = 0.61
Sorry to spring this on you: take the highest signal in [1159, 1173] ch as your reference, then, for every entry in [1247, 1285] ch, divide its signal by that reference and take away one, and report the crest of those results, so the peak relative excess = -0.03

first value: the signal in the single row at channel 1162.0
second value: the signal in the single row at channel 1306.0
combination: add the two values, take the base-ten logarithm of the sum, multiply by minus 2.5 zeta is -2.10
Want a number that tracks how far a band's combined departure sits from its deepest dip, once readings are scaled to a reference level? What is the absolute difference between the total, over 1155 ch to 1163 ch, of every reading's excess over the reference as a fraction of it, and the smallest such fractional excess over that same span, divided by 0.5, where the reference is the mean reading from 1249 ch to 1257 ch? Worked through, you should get 0.22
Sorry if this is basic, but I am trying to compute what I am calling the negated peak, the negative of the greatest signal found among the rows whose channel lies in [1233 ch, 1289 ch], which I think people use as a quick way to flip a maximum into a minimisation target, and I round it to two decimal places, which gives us -3.97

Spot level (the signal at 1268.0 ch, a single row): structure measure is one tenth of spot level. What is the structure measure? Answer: 0.347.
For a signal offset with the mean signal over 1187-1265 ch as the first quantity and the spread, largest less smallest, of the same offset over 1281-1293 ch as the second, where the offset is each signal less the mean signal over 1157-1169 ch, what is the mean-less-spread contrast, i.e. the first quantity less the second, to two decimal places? -0.72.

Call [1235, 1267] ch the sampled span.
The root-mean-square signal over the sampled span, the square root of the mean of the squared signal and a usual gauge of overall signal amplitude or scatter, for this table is 3.65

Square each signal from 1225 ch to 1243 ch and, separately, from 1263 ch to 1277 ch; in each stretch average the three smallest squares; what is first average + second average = 25.1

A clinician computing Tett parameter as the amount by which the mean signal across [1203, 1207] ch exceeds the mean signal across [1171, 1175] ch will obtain -0.16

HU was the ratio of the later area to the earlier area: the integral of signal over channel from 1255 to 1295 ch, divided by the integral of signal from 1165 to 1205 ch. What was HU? 0.985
